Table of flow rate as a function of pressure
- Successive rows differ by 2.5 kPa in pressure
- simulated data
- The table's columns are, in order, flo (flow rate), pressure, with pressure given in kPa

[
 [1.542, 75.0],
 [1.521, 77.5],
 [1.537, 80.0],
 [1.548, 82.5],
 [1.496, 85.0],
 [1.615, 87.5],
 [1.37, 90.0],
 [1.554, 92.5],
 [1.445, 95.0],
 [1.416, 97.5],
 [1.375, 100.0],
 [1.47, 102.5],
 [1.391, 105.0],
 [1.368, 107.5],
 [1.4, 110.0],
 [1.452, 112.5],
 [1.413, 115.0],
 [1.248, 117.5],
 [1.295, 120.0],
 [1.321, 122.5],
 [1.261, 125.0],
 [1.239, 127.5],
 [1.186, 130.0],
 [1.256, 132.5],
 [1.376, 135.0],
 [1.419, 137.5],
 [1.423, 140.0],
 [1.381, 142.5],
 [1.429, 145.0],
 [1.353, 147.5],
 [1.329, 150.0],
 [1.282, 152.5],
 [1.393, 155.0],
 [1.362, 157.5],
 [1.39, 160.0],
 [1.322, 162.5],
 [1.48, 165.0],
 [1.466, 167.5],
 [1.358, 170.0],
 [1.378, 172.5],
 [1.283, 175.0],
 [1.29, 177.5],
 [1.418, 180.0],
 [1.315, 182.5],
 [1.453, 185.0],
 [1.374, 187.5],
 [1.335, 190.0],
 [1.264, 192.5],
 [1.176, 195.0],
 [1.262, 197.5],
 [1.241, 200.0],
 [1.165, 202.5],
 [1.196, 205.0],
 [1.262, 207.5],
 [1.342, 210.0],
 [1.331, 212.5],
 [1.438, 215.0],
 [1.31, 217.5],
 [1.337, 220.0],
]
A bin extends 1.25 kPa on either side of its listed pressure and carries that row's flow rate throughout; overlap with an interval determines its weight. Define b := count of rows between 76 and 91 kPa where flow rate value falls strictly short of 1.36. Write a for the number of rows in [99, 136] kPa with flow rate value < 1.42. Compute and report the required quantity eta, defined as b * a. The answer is 0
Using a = 13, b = 0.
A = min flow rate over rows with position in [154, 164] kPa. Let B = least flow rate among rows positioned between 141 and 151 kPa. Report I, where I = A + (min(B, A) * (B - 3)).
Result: -0.887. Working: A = 1.322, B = 1.329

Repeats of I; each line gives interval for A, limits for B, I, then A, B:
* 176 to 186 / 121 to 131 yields -0.861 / 1.29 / 1.186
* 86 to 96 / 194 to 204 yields -0.768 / 1.37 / 1.165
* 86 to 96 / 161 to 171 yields -0.848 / 1.37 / 1.322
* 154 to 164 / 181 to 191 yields -0.894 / 1.322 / 1.315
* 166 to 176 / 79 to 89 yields -0.647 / 1.283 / 1.496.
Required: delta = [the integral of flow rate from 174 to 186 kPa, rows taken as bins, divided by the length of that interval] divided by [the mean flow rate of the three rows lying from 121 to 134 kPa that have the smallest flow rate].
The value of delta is 1.10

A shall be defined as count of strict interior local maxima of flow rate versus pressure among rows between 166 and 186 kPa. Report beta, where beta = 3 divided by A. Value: 1.50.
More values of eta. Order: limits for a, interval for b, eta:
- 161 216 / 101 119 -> 18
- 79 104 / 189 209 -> 24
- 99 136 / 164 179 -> 39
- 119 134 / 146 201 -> 78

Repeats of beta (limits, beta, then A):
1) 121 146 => 3.00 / 1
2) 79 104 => 1.00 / 3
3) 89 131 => 0.75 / 4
